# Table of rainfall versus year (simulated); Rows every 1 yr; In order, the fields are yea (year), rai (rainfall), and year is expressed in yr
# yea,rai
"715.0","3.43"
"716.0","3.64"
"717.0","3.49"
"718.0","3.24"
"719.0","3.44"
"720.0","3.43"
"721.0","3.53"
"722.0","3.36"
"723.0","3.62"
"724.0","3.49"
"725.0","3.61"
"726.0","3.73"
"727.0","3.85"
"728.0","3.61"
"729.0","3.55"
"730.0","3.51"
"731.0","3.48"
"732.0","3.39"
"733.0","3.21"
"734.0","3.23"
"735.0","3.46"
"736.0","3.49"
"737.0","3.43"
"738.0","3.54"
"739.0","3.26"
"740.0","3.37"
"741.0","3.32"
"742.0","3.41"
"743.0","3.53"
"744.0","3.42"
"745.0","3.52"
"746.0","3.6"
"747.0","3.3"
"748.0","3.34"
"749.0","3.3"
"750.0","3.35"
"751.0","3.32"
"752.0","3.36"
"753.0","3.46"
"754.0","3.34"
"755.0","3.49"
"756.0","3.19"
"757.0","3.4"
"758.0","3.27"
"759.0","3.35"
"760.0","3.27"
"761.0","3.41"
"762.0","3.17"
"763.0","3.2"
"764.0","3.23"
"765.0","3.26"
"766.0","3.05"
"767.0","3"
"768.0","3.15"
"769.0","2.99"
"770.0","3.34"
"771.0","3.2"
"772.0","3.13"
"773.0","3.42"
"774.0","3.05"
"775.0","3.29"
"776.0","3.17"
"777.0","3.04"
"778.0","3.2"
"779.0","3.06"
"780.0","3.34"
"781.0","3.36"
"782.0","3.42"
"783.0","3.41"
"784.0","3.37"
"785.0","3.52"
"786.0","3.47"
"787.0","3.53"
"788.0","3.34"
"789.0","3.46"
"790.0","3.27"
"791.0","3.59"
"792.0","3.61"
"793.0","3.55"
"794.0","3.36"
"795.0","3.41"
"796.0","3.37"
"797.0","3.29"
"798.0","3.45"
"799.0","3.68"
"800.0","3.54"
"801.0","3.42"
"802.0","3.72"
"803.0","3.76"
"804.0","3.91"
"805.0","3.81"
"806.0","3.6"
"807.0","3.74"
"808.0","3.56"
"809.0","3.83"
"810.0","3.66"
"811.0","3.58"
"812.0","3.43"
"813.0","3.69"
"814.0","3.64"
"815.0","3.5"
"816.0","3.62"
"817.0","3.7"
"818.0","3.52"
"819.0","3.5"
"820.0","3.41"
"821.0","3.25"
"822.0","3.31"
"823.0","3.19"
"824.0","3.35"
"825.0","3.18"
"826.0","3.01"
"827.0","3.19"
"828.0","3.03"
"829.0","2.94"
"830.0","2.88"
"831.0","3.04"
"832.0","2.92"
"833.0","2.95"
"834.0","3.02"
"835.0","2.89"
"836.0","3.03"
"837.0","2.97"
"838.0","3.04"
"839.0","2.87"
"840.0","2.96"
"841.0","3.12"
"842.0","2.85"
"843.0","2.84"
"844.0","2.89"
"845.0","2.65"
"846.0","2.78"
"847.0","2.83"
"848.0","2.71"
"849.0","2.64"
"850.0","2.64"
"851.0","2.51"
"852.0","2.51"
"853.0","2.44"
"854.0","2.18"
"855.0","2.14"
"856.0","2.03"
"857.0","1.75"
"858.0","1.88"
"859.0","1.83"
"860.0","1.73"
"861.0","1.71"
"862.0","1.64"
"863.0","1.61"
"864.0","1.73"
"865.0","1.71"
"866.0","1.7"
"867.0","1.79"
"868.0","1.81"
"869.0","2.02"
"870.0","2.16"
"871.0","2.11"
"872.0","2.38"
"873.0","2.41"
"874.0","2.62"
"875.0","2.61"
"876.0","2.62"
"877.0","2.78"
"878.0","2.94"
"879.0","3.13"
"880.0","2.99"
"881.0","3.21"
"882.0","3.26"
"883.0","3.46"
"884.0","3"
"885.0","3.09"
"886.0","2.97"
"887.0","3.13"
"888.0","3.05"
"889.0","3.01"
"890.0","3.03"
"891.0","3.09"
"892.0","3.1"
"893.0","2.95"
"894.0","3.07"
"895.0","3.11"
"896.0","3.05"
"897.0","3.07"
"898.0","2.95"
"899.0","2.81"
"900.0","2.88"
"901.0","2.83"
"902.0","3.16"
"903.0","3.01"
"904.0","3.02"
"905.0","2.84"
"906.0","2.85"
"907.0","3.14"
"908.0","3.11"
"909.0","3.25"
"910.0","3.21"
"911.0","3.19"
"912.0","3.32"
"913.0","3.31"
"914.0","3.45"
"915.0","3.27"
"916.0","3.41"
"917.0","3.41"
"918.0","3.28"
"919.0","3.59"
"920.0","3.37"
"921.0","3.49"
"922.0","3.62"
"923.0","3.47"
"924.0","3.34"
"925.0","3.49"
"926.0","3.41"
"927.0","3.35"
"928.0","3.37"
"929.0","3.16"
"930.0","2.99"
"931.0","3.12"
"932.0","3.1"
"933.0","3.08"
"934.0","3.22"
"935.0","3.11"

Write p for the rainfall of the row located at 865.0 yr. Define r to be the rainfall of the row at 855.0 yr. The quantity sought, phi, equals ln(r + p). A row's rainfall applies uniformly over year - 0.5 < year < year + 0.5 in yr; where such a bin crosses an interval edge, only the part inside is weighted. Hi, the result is 1.35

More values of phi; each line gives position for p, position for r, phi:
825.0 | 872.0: 1.72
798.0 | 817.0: 1.97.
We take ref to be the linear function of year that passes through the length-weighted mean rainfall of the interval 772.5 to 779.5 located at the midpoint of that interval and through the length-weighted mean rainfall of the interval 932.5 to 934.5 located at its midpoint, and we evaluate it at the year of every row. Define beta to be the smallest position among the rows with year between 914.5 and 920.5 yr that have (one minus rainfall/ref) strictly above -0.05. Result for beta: 915.0 yr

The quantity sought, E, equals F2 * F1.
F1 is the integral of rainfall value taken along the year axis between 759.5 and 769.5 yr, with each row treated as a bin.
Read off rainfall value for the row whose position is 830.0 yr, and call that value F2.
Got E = 91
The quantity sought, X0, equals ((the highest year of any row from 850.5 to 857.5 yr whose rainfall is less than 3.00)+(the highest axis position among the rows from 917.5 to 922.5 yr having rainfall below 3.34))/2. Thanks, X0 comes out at 887.5 yr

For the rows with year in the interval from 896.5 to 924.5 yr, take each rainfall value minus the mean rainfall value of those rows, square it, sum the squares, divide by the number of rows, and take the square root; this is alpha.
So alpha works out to 0.23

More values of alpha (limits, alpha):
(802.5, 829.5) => 0.26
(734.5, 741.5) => 0.09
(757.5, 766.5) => 0.10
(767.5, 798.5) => 0.17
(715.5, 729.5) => 0.15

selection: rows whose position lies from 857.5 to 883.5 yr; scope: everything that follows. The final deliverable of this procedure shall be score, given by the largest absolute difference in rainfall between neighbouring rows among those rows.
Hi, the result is 0.27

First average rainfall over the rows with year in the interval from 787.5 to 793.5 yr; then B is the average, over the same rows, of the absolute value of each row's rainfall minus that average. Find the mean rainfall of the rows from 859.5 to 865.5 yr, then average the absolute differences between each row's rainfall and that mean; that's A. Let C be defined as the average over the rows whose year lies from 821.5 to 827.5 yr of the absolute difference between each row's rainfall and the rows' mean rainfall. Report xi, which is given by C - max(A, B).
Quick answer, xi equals -0.03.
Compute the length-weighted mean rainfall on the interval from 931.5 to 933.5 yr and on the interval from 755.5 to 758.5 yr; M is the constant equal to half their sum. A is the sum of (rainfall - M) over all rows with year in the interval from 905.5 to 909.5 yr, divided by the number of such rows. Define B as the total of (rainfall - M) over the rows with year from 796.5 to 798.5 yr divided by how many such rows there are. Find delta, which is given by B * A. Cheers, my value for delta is -0.02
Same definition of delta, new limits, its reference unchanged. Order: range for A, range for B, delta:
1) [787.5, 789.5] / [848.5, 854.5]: -0.15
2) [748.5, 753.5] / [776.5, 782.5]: 0.01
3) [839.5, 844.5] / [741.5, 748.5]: -0.07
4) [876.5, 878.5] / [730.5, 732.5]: -0.08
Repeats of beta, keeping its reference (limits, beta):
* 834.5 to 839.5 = 835.0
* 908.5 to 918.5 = 909.0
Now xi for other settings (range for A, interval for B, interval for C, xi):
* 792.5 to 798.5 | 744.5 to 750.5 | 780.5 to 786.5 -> -0.06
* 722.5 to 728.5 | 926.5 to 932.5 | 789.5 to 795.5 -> 0.00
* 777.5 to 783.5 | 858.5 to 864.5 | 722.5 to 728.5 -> -0.02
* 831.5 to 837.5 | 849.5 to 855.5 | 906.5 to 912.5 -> -0.11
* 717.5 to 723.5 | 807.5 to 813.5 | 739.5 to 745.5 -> -0.04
